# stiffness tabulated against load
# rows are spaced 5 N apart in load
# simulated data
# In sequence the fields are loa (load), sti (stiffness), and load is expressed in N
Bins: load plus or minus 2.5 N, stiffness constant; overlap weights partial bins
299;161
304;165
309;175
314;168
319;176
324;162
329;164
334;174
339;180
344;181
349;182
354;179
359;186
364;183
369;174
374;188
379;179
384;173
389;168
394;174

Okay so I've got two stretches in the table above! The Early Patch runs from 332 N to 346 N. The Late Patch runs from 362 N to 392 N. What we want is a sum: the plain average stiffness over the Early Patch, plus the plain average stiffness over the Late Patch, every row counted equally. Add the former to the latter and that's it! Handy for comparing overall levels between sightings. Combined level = 356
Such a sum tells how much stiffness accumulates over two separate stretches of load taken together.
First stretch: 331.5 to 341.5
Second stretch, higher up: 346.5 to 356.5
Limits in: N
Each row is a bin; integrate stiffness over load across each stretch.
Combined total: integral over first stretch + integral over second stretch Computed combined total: 3575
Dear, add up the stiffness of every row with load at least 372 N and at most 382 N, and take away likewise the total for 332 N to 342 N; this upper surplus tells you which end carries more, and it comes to 13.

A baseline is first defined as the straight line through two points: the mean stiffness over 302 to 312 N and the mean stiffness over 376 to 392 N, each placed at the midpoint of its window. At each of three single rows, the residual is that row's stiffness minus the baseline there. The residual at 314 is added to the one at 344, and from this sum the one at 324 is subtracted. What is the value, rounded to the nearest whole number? 16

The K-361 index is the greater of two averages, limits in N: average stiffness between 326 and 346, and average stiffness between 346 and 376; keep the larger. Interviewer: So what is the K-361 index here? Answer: 182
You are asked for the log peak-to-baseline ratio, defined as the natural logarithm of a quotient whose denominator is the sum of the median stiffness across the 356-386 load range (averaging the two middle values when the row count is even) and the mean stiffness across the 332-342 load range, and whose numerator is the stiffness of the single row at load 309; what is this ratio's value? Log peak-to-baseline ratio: -0.72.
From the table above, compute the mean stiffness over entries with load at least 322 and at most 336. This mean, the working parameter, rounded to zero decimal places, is 167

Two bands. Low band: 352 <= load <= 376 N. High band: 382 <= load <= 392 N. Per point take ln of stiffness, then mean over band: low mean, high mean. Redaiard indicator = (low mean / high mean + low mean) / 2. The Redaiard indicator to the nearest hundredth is 3.11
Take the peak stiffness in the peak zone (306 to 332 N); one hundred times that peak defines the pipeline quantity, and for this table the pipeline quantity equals 17600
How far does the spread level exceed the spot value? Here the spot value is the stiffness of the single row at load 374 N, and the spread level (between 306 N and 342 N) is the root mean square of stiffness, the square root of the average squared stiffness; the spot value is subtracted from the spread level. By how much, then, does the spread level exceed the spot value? -17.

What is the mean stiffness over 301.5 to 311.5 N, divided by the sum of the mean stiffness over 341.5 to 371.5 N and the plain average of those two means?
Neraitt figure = 0.477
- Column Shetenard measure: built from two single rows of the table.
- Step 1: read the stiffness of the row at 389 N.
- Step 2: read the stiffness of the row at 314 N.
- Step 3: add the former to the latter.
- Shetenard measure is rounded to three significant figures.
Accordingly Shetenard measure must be 336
